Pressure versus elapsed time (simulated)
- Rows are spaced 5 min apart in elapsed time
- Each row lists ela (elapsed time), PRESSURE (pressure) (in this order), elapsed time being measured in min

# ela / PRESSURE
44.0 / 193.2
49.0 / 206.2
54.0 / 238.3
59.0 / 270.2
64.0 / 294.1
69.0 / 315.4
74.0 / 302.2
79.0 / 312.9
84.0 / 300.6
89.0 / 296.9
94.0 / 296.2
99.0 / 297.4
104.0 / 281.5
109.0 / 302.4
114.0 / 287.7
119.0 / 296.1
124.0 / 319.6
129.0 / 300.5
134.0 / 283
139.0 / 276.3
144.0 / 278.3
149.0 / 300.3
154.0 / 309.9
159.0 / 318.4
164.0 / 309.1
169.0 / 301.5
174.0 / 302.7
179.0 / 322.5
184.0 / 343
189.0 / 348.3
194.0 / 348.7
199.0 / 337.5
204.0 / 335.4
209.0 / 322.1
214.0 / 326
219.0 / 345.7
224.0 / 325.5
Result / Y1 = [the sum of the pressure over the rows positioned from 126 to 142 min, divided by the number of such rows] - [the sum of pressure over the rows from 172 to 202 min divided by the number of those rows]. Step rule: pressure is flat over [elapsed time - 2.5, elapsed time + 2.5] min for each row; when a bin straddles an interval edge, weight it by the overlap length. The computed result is -47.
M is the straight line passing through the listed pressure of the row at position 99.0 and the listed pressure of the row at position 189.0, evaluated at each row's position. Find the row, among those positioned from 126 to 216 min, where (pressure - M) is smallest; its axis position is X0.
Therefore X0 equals 144.0 min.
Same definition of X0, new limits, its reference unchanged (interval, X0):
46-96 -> 49.0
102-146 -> 144.0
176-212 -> 209.0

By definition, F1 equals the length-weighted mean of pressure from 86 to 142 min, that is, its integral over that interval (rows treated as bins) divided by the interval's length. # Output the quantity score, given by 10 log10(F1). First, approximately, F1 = 294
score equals 24.7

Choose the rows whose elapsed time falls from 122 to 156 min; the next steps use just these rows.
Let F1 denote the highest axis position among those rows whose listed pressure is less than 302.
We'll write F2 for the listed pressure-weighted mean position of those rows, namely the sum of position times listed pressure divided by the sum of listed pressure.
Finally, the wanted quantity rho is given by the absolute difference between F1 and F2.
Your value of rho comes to 10.1 min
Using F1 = 149.0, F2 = 138.9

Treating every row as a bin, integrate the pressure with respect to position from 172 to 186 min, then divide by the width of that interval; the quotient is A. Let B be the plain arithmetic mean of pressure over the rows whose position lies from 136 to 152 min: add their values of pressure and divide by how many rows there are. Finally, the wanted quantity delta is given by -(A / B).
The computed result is -1.13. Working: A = 323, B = 285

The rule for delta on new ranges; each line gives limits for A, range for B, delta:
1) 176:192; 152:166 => -1.08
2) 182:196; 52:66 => -1.30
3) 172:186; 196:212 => -0.97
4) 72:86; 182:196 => -0.88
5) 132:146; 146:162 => -0.90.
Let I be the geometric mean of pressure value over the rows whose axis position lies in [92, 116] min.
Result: 293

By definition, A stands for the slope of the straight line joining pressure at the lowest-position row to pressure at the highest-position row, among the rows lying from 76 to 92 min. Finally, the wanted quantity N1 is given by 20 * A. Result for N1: -32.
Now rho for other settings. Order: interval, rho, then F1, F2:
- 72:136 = 30.1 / 134.0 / 103.9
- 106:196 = 16.2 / 169.0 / 152.8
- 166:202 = 15.5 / 169.0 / 184.5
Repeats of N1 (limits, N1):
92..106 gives -29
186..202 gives -22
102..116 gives 12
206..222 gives 47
